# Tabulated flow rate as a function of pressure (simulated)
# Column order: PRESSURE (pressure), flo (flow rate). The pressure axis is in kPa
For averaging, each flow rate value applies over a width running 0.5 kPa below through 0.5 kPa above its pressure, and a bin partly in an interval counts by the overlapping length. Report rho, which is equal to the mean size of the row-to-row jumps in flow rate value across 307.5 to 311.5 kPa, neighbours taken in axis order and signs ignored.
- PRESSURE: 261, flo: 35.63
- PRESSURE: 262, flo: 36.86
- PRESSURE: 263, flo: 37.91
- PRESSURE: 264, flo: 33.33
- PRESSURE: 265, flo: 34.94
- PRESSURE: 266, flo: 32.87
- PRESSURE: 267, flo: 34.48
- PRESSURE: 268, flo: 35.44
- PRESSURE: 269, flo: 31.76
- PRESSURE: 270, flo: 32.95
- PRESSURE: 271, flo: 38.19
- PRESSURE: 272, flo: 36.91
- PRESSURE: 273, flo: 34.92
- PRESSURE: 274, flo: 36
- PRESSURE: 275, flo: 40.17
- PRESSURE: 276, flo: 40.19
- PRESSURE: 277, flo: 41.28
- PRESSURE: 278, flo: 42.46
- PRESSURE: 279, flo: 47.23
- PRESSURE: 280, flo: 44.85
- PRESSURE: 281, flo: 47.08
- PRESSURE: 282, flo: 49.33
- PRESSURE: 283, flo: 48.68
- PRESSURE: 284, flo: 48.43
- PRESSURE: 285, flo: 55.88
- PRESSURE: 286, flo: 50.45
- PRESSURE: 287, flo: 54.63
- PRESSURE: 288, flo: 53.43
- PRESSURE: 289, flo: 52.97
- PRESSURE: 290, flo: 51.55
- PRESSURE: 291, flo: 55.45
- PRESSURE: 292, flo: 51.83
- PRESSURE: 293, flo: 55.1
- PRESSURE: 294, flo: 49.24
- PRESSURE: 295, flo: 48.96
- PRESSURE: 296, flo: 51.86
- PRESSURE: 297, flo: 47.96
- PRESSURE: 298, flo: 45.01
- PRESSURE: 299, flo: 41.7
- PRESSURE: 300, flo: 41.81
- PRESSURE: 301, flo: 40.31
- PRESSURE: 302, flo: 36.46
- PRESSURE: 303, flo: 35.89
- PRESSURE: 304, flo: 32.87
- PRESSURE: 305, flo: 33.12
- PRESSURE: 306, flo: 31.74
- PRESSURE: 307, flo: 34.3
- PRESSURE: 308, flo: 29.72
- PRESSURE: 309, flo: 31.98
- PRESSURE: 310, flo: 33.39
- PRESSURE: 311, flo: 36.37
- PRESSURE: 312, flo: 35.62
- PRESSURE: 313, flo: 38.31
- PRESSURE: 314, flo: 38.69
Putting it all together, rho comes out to 2.22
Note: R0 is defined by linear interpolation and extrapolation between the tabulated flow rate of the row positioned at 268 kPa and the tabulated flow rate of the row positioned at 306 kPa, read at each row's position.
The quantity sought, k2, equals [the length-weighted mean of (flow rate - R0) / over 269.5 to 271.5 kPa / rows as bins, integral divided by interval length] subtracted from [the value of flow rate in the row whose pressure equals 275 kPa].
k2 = 40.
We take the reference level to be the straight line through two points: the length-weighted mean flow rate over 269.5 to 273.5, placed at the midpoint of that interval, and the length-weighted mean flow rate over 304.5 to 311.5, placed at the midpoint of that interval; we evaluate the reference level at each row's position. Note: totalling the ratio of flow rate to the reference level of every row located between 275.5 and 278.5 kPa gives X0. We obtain 3.5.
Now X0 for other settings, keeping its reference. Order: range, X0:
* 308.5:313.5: 5.4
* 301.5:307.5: 6.2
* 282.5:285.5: 4.4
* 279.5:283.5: 5.4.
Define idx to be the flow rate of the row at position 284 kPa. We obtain 48.43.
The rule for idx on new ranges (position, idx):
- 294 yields 49.24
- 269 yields 31.76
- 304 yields 32.87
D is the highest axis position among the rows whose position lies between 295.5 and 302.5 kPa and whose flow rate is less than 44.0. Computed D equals 302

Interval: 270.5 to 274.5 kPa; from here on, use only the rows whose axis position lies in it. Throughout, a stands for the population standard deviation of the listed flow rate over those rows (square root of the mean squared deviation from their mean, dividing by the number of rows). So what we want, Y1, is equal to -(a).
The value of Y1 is -1.2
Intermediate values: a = 1.2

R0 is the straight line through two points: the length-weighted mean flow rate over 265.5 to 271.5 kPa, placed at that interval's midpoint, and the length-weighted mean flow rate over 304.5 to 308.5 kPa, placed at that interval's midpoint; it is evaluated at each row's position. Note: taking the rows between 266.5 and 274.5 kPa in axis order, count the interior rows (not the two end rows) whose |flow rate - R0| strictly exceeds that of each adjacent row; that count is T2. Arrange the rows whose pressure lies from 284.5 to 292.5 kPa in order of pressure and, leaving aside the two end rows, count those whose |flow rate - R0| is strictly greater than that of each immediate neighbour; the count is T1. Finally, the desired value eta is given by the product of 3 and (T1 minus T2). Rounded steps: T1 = 2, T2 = 2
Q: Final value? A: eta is 0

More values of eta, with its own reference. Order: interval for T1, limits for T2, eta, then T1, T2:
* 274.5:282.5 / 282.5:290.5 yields -3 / 1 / 2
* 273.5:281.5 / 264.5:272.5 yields -6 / 1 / 3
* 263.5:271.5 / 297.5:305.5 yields 3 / 2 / 1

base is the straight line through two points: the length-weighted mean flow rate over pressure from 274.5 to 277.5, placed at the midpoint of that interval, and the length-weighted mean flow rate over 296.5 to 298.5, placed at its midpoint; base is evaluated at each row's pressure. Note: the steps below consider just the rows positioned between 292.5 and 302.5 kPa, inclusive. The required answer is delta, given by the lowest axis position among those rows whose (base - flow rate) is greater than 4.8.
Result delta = 299 kPa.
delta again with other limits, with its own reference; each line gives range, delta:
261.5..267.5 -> 266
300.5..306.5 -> 301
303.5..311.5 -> 304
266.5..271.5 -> 269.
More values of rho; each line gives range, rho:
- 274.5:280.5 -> 1.89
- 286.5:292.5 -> 2.12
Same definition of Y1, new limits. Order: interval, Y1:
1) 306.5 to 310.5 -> -1.7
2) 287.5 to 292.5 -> -1.4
